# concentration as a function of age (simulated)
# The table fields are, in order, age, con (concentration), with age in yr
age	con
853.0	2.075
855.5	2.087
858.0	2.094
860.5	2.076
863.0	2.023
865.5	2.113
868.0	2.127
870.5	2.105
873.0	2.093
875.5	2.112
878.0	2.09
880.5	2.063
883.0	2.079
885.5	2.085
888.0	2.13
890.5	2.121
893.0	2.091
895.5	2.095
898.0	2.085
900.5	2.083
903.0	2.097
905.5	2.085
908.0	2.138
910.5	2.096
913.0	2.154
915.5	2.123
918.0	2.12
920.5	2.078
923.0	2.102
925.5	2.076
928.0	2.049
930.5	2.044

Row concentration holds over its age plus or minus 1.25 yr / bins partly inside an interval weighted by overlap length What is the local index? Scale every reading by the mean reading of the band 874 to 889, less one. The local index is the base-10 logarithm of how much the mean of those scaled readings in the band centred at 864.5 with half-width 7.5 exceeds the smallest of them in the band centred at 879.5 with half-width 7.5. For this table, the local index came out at -1.9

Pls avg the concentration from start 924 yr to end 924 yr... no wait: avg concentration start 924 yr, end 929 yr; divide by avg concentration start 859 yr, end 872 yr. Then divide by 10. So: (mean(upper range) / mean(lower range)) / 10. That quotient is 0.099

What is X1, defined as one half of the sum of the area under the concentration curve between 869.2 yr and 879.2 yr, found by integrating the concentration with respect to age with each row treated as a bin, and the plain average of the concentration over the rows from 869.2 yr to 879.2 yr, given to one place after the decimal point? 11.6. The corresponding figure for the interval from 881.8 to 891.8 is 11.6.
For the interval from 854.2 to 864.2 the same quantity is 11.4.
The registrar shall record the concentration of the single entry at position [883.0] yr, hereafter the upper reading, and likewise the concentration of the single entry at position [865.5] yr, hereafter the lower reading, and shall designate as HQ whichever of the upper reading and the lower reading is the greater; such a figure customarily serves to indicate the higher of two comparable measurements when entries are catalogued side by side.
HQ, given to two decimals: 2.11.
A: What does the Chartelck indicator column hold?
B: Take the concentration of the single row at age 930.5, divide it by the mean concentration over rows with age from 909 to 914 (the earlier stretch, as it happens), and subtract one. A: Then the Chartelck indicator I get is -0.038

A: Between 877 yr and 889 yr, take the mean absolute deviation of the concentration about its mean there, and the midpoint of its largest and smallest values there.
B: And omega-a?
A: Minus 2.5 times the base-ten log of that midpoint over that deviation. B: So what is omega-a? -5.26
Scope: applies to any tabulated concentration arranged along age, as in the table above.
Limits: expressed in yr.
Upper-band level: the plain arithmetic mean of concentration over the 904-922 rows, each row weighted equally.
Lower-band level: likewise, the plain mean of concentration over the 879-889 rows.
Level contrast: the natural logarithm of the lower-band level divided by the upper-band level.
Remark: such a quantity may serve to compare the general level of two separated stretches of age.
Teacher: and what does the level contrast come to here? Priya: -0.012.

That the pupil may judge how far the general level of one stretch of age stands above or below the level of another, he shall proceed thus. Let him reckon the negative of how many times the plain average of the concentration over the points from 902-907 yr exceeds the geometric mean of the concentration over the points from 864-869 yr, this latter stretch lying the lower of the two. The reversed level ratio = -0.99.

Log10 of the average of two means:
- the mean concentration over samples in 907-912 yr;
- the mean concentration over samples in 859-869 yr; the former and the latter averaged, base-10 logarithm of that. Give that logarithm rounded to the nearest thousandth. 0.322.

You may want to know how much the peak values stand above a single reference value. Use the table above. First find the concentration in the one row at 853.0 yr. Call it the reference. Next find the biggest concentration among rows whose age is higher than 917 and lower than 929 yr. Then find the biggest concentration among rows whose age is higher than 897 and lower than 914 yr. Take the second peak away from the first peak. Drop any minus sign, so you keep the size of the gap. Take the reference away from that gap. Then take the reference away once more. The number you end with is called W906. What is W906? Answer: -4.12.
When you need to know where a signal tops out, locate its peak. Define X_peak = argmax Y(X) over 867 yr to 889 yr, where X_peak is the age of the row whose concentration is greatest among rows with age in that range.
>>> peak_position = 888.0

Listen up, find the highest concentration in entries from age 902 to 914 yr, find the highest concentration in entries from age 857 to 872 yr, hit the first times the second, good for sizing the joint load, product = 4.58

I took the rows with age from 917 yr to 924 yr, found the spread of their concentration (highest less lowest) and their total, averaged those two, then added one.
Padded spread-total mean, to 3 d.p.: 4.171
